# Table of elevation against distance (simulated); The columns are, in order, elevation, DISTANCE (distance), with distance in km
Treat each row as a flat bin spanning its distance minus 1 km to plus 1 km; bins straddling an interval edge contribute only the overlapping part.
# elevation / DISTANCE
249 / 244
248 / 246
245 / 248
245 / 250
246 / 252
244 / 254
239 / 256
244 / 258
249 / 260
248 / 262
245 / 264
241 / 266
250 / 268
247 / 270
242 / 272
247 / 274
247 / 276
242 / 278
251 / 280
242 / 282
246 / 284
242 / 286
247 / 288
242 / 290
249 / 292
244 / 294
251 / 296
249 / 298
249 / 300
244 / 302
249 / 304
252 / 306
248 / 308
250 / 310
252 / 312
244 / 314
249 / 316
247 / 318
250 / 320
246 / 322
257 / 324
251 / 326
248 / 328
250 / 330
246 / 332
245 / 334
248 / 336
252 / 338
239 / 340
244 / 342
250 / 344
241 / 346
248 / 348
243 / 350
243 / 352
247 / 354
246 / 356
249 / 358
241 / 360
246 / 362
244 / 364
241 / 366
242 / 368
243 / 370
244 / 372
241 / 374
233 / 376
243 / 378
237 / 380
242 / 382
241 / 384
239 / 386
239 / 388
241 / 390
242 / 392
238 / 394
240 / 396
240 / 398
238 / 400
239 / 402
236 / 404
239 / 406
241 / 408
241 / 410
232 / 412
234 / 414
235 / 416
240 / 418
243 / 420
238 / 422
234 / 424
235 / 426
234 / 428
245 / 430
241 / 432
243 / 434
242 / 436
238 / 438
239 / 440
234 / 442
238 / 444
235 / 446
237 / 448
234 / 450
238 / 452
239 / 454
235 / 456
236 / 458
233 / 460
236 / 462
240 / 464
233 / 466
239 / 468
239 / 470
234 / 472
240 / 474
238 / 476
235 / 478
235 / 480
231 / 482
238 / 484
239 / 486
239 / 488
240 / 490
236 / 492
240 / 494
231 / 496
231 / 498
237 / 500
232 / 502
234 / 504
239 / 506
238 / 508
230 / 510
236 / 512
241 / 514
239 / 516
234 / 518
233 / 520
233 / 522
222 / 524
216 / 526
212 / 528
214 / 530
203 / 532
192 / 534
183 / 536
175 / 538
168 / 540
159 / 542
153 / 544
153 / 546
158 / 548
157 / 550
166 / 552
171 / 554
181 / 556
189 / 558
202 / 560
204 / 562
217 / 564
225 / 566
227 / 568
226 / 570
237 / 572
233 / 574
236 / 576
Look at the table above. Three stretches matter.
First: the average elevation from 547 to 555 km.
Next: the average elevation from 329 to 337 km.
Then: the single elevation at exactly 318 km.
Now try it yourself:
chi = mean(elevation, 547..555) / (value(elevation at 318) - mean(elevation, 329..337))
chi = -652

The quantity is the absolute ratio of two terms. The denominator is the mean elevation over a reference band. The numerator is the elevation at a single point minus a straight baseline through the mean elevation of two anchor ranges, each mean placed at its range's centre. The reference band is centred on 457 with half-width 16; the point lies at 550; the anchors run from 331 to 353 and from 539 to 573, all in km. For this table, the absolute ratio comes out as 0.14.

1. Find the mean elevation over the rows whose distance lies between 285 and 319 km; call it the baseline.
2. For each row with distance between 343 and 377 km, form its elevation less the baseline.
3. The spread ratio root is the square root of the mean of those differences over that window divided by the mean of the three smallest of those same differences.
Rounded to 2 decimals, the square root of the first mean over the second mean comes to 0.65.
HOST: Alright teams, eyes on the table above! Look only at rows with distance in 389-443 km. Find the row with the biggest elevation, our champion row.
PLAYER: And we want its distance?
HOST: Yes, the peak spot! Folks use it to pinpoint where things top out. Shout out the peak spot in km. 430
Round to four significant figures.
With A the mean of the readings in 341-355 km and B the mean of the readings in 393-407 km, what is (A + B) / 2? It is 241.9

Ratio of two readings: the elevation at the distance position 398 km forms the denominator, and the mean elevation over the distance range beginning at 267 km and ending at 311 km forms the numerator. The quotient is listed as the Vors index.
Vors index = 1.03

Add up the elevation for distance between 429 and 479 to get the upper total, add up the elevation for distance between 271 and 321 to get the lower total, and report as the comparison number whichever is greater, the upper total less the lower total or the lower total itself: 6175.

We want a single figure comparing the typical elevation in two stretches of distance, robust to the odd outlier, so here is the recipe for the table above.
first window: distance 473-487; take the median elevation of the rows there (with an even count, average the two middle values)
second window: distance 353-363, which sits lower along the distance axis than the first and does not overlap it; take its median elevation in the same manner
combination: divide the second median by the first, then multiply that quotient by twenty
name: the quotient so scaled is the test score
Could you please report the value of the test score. 20.7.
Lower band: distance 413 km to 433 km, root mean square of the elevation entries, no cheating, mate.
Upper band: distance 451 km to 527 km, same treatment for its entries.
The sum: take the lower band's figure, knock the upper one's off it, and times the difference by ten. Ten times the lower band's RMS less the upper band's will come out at 26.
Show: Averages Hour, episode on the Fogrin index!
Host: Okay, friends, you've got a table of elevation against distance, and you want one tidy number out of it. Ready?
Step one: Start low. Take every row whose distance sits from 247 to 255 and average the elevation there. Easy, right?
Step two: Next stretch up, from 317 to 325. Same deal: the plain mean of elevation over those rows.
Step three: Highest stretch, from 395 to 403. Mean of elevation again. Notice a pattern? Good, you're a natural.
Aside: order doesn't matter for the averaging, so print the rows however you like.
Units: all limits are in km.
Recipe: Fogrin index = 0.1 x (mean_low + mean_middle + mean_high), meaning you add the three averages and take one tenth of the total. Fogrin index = 73.4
